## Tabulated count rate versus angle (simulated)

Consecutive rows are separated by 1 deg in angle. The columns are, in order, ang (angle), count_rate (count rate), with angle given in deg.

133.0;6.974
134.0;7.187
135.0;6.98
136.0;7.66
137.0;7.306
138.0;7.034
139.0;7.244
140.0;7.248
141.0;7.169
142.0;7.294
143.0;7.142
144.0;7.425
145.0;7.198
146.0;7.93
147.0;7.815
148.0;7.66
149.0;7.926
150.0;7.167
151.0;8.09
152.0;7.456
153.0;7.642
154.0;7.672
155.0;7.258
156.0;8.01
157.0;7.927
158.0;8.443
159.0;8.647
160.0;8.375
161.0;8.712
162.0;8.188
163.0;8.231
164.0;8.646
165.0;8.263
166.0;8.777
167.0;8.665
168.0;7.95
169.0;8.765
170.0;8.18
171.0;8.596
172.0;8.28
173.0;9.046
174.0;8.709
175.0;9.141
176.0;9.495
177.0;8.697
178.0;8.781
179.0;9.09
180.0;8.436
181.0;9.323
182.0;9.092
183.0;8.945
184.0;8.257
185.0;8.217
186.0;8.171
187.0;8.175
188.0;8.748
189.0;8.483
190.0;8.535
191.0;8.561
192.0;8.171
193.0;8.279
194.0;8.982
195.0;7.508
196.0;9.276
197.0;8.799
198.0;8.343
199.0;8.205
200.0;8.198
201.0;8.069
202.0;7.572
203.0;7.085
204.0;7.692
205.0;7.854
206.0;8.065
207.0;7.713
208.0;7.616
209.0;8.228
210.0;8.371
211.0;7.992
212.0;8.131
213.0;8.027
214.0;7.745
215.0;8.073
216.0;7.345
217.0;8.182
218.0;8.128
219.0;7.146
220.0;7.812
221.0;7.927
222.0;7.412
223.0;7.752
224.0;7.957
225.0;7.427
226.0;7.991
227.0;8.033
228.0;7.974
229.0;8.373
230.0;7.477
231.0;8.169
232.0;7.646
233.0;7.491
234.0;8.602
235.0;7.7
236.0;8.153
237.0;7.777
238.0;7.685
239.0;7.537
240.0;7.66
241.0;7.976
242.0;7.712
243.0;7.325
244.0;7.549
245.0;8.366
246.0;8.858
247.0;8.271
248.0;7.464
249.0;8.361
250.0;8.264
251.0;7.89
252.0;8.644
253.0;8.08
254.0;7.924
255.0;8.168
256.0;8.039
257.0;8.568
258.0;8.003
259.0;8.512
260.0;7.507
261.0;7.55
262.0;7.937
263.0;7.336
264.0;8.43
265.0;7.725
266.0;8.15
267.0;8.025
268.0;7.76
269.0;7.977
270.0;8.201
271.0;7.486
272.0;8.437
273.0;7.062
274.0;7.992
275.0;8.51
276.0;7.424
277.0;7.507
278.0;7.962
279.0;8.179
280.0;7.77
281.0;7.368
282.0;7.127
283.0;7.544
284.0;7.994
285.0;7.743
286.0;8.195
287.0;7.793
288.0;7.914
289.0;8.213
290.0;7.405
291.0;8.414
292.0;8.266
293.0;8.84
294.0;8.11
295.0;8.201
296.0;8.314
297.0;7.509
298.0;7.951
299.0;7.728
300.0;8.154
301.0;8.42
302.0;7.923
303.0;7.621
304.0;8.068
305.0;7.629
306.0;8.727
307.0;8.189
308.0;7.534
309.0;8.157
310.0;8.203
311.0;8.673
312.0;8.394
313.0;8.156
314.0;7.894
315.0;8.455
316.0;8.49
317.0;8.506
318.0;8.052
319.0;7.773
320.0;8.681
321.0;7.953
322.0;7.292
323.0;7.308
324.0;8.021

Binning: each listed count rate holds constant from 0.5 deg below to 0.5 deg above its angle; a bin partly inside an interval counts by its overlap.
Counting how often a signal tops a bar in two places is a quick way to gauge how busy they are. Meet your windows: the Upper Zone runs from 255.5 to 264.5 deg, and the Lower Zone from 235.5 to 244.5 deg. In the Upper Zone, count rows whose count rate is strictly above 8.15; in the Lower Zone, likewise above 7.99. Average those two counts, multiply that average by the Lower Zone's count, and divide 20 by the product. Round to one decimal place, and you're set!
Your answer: 10.0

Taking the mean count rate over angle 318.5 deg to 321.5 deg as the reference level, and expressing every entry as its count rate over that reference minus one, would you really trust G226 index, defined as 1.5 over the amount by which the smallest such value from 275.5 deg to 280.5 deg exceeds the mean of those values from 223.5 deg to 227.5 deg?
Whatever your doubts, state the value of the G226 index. -29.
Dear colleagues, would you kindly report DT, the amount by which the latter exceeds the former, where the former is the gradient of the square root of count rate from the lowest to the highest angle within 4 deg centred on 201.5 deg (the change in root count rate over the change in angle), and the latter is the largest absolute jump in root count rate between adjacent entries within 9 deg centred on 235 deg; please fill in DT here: 0.26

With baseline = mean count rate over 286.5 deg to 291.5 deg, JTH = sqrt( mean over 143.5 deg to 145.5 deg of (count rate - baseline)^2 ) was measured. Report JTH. 0.6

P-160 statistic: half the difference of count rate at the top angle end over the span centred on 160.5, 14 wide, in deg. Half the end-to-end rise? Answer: 0.50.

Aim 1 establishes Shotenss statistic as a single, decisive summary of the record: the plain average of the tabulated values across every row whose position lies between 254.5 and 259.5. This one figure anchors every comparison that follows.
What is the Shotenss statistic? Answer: 8.26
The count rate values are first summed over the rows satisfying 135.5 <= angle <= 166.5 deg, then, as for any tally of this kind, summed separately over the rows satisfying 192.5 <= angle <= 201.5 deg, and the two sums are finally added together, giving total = 317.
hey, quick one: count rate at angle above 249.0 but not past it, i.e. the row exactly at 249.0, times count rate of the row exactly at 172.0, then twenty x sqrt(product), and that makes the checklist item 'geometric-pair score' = 166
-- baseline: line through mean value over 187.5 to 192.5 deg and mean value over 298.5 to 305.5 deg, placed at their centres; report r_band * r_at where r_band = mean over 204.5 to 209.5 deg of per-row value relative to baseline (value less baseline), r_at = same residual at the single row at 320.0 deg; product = -0.43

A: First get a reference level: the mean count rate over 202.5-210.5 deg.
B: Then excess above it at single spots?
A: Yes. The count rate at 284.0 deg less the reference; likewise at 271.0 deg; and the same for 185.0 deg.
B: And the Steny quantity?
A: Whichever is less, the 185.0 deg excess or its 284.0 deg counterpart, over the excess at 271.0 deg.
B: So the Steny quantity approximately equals -0.49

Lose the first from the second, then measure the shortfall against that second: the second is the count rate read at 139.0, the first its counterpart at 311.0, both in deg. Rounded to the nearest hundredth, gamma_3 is -0.20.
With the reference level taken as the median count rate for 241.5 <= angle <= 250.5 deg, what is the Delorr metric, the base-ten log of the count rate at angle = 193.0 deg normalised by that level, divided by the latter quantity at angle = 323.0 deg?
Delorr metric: 0.0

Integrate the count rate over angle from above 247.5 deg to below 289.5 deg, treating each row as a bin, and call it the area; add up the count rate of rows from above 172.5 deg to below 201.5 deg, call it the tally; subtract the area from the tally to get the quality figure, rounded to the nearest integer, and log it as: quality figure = -83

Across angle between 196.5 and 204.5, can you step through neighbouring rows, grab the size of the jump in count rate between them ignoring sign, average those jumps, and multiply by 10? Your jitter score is 3.3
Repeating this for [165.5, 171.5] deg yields 5.3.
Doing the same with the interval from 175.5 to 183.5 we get 4.4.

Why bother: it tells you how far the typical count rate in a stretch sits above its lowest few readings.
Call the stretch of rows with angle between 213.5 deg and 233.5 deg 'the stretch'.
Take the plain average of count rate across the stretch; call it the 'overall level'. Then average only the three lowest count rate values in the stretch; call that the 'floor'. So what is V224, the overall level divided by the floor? 1.07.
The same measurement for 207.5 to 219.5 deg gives 1.07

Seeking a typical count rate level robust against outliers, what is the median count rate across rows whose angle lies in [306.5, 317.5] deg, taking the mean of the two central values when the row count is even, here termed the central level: 8.2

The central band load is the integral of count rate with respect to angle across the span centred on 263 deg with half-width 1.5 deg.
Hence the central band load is 24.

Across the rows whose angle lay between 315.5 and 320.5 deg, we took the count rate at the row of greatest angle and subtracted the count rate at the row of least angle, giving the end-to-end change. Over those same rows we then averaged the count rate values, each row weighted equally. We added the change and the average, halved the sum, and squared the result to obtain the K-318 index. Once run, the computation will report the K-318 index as 18.0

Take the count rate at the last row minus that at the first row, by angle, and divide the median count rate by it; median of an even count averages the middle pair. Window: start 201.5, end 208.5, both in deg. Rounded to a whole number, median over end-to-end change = 175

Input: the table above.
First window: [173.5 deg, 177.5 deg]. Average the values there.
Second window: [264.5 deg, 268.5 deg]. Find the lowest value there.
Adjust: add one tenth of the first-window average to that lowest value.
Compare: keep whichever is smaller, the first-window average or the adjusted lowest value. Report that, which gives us 8.63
